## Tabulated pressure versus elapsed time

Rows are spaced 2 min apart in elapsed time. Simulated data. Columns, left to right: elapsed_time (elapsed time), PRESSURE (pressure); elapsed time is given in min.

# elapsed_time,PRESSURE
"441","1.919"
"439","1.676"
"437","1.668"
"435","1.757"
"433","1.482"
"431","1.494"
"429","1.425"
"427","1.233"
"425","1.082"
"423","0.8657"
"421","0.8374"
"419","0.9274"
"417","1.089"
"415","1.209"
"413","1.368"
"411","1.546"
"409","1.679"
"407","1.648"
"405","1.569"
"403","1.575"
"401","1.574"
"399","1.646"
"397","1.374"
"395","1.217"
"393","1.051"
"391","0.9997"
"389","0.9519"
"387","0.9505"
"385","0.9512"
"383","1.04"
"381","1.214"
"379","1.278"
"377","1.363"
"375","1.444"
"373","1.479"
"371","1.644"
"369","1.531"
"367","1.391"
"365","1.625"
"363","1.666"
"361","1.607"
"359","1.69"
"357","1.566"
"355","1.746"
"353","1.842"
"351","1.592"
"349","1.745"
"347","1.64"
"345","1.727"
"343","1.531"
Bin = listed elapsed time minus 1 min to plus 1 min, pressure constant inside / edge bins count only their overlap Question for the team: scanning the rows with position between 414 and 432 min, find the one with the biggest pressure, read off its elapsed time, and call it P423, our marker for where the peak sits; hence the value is 431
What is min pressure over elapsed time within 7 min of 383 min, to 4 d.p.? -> 0.9505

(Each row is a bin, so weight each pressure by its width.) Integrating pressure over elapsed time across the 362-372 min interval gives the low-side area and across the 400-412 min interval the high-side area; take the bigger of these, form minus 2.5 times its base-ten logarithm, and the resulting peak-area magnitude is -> -3.21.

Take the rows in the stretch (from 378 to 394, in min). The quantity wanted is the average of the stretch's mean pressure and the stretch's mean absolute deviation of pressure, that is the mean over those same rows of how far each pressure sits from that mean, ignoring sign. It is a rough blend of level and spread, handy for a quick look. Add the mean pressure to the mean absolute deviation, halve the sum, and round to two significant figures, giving 0.58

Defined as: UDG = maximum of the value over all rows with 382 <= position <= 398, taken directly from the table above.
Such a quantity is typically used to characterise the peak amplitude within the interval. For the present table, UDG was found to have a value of 1.374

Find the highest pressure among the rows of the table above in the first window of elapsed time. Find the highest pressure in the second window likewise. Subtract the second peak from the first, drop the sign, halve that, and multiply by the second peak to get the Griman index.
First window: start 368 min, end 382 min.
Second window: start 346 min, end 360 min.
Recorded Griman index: 0.182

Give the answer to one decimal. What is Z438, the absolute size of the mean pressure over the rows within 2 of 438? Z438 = 1.7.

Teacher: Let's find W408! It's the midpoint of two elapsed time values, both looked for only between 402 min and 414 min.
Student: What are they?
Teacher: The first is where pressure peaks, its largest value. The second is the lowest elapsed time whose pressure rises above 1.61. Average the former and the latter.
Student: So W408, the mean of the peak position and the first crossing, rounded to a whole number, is 408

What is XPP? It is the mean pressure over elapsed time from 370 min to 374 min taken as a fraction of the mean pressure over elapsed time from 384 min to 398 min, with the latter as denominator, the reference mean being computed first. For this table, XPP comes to 1.46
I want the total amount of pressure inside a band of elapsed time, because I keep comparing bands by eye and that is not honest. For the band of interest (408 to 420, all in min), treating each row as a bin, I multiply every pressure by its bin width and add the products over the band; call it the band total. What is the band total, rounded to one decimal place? 15.6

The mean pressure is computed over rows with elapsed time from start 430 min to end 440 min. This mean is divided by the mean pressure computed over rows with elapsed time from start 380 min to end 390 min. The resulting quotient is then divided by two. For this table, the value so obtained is 0.79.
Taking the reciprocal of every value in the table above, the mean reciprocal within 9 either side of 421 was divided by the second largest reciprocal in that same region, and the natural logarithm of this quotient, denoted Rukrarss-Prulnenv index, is -0.220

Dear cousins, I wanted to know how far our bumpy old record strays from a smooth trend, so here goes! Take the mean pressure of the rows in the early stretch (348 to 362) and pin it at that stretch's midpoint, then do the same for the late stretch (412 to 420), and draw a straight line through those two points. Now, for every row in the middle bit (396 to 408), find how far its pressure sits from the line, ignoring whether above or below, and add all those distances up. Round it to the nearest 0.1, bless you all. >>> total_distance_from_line 1.8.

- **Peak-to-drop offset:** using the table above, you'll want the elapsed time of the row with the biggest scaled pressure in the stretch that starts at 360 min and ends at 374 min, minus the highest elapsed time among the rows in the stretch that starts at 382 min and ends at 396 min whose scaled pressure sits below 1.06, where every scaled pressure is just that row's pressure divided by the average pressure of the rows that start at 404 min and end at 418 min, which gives -32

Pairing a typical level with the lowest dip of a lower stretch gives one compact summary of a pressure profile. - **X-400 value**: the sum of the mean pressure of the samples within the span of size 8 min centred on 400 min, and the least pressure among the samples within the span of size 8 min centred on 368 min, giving 2.9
